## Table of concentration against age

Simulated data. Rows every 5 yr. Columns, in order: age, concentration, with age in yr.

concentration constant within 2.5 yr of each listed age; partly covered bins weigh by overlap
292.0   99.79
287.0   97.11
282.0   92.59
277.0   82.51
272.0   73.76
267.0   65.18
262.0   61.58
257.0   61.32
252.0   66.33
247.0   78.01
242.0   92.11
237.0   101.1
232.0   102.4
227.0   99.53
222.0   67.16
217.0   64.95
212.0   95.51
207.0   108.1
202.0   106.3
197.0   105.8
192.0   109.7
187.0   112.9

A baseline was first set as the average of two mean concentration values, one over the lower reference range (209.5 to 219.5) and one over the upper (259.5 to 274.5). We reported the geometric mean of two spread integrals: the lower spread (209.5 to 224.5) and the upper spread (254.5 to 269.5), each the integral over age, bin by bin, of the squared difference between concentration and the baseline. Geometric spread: 2325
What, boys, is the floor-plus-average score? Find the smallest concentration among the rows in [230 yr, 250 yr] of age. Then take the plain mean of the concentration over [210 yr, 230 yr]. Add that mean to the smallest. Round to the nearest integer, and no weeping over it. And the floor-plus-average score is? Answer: 160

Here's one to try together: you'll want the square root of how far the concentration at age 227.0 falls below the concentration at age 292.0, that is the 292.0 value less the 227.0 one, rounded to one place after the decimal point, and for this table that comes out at 0.5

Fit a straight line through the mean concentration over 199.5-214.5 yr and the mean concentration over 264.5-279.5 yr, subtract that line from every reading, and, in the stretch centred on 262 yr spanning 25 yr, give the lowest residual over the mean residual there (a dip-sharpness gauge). 1.5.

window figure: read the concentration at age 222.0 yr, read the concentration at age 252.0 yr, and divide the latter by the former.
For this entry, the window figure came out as 0.99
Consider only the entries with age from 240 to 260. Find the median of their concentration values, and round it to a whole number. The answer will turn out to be 72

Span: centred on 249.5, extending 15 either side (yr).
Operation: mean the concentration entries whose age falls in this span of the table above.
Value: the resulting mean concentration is 77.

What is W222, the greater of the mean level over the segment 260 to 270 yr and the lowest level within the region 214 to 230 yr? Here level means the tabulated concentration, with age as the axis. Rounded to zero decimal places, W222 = 65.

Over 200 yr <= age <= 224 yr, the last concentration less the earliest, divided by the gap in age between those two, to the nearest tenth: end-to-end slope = -2.0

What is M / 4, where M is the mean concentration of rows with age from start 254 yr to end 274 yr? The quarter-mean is 16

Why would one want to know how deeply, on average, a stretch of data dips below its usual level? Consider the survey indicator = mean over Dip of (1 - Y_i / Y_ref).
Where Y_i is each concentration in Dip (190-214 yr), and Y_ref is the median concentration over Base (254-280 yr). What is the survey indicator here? -0.6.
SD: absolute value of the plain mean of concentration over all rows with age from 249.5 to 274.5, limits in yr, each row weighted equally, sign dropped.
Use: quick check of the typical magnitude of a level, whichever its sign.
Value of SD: 66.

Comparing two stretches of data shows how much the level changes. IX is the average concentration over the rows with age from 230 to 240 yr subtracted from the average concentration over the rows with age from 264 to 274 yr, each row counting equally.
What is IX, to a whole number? -32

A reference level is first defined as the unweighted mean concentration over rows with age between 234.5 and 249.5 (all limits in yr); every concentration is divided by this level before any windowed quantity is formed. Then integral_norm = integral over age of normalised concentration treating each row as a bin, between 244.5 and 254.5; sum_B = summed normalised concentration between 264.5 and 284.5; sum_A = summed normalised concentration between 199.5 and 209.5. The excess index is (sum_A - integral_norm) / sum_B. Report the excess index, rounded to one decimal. -1.6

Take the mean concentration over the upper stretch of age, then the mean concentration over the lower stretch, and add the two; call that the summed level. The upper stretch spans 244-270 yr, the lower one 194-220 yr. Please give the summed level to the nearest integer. 163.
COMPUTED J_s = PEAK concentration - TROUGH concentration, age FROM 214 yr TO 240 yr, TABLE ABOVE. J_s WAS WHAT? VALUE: 37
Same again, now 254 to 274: 12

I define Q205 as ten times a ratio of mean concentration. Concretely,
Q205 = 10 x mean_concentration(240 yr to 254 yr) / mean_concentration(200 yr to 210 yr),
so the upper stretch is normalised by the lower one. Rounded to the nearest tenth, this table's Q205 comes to 7.4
